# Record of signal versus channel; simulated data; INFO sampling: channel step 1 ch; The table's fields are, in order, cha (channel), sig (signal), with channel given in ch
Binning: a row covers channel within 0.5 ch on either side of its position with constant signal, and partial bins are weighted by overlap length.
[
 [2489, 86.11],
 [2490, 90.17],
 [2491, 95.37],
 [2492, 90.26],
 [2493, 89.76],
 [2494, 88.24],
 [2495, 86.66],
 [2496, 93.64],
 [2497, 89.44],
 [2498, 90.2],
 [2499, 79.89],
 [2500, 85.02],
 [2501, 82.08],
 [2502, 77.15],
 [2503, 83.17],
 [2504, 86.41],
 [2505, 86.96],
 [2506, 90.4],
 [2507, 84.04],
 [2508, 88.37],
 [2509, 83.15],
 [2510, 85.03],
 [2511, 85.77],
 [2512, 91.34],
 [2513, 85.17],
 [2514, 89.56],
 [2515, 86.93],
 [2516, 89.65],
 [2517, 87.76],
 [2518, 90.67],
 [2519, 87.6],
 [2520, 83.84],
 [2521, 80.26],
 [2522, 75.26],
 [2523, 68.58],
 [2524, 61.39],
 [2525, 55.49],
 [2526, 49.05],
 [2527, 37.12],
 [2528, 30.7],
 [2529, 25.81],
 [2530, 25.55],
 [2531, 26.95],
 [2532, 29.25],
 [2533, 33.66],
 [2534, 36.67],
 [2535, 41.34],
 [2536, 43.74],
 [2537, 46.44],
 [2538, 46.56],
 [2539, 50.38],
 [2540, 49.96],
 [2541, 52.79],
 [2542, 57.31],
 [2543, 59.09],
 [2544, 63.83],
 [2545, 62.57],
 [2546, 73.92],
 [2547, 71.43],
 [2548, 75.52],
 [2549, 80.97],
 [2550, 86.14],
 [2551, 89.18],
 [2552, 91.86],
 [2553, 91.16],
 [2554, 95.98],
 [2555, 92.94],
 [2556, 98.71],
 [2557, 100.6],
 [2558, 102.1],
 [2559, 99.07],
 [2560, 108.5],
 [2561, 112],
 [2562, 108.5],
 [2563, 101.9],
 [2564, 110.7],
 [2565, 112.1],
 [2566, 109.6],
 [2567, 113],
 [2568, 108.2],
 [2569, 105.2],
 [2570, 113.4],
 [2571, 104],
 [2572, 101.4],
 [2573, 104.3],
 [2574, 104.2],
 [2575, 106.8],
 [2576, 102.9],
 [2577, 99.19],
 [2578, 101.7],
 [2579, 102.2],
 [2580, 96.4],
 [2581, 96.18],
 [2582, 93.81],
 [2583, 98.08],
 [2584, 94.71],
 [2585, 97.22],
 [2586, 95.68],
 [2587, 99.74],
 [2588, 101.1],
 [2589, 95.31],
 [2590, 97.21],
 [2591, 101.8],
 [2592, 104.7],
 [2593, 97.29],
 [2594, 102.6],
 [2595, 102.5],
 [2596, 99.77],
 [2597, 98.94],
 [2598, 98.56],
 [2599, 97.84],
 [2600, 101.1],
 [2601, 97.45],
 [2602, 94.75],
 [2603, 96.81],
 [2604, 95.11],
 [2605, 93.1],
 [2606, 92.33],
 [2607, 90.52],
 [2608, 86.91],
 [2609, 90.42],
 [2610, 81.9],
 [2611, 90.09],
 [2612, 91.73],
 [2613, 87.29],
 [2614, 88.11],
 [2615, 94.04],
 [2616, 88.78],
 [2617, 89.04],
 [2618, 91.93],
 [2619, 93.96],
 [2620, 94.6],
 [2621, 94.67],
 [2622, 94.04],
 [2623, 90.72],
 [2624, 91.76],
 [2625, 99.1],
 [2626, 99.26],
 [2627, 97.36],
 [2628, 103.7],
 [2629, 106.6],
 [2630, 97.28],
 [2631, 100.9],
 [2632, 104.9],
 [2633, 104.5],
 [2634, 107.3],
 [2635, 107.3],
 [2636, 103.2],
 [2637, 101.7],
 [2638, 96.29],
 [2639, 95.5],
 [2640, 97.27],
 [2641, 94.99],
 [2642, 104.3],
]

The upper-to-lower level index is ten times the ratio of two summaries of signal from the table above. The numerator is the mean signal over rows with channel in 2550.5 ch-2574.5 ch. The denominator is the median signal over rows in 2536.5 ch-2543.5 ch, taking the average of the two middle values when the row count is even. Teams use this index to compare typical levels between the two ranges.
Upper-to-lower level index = 20.5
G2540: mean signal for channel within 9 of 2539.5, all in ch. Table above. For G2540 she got 51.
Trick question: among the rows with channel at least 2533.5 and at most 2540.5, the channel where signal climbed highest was 2539 ch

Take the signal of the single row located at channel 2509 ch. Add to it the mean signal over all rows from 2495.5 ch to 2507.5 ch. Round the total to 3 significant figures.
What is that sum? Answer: 169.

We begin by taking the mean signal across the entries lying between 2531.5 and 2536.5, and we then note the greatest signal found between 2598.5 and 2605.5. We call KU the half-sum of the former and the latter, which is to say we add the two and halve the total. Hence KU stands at 69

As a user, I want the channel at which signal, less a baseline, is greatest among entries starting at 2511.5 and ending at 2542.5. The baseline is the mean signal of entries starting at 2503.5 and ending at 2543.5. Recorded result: 2512 ch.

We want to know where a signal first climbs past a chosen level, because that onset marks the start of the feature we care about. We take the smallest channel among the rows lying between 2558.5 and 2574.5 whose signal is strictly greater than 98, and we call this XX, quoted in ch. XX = 2559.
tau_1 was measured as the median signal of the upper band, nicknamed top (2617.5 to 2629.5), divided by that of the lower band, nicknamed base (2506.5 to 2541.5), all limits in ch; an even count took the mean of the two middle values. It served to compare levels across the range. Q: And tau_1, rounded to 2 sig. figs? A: 1.5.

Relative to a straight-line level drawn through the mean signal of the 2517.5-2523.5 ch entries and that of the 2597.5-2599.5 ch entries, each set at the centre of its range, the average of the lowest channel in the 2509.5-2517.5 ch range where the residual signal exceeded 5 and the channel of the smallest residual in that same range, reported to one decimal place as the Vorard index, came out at 2511.5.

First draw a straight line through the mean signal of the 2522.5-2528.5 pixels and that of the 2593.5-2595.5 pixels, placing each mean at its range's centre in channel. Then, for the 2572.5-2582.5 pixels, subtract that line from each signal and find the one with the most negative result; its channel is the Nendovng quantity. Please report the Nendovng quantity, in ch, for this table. 2582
